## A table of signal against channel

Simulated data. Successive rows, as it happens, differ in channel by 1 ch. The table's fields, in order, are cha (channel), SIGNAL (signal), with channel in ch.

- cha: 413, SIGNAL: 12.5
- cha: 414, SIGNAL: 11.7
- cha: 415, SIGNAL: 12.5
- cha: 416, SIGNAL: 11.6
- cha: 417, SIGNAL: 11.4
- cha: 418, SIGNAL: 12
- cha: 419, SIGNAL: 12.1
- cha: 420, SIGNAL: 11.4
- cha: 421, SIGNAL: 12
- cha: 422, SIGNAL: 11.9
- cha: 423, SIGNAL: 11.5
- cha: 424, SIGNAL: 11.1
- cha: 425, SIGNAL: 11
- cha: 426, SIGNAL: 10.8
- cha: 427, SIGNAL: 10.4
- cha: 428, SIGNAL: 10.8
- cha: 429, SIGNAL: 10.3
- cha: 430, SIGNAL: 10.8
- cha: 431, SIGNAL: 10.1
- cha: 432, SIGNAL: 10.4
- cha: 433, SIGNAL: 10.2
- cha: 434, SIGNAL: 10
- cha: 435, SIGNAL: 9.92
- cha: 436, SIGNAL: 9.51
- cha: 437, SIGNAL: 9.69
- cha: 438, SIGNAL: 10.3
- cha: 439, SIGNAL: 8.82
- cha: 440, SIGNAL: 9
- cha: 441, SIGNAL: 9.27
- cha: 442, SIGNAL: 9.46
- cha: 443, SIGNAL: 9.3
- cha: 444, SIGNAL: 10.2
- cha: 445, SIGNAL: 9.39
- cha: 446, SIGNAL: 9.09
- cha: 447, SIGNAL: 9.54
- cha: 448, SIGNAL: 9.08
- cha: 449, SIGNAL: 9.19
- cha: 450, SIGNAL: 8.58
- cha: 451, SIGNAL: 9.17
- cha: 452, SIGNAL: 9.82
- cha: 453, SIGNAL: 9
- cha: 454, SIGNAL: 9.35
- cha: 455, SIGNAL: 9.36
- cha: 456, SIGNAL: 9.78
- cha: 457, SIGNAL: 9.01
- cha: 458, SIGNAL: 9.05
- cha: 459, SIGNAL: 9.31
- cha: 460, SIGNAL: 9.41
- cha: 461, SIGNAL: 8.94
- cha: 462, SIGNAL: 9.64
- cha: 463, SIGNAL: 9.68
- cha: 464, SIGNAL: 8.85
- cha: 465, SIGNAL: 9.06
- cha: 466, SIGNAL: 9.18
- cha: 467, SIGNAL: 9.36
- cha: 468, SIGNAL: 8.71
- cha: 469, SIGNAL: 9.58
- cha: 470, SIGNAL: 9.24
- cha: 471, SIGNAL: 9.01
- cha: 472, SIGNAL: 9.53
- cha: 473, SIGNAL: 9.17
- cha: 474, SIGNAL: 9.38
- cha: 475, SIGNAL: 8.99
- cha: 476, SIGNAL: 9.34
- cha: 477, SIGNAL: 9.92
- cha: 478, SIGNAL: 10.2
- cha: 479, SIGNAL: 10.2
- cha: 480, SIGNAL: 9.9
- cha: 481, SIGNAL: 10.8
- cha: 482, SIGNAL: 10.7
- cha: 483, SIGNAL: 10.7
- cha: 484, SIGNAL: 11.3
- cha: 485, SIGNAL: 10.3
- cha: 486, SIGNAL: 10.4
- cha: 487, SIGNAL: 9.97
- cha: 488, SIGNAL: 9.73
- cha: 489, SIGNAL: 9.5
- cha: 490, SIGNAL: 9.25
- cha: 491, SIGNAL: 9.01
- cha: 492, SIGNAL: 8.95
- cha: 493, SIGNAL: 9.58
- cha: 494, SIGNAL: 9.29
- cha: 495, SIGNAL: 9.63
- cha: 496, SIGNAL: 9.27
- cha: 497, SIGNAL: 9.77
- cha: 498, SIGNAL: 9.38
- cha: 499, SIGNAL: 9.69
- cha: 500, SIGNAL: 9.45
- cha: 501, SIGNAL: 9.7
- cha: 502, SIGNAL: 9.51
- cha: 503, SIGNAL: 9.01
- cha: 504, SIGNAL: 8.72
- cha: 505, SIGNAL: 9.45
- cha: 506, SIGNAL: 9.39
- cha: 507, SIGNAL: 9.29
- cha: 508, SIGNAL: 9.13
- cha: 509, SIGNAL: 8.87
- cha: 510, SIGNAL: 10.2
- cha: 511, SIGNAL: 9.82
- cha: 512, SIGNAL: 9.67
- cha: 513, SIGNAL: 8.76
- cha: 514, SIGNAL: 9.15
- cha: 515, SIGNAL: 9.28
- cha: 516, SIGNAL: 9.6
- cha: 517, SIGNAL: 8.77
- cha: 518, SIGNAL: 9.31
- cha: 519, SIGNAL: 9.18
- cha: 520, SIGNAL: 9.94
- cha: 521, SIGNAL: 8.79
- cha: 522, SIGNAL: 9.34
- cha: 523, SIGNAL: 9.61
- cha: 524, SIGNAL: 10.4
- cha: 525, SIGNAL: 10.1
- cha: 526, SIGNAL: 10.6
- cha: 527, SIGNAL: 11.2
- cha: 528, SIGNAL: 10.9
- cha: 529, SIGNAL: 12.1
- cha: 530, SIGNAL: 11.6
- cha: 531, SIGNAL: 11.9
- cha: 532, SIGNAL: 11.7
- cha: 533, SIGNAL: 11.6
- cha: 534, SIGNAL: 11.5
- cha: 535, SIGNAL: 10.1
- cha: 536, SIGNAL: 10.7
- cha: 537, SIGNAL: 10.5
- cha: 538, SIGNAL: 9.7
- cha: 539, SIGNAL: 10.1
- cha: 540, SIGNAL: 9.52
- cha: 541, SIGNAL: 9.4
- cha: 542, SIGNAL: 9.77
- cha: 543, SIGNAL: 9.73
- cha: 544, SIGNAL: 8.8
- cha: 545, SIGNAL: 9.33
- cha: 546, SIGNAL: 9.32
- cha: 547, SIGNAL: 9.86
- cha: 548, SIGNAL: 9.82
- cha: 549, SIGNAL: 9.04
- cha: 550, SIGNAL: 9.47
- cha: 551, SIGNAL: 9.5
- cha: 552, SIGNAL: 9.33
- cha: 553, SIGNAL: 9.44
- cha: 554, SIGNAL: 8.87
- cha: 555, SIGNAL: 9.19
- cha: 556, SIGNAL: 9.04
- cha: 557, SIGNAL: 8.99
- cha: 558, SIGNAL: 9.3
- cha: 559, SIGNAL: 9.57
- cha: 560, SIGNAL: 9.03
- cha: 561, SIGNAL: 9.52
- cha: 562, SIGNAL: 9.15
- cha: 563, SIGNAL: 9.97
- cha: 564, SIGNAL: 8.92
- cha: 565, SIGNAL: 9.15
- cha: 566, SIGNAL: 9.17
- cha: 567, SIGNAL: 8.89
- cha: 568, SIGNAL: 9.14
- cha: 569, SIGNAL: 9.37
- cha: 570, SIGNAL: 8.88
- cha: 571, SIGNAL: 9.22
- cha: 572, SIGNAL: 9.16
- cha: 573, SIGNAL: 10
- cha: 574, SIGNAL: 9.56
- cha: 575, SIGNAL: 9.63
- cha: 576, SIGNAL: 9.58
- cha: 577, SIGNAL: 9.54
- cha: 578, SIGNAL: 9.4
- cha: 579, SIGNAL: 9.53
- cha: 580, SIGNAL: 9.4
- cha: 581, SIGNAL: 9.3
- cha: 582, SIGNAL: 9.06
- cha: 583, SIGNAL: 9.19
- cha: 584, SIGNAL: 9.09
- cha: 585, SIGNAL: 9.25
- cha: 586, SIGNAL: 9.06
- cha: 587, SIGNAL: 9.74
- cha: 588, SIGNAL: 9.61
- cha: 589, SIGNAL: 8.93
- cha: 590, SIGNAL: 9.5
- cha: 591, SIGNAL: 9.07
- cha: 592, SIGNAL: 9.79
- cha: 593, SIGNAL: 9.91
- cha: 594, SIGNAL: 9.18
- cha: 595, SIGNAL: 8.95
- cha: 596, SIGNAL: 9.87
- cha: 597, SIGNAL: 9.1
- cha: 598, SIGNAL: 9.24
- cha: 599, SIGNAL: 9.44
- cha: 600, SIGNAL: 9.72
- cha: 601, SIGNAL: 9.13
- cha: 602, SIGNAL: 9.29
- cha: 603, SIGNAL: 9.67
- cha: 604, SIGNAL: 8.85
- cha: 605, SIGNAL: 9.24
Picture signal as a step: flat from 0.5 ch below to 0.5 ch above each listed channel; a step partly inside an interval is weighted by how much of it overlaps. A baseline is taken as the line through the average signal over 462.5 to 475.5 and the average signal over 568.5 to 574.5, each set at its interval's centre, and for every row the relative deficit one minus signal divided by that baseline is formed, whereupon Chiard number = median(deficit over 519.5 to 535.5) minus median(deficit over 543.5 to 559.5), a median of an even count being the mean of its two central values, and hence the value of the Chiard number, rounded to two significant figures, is -0.16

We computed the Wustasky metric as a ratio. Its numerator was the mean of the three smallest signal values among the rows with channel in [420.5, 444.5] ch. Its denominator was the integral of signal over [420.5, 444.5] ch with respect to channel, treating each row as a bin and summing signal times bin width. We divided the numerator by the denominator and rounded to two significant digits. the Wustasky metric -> 0.037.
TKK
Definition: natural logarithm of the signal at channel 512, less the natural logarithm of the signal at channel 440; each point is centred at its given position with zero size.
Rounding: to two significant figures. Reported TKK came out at 0.072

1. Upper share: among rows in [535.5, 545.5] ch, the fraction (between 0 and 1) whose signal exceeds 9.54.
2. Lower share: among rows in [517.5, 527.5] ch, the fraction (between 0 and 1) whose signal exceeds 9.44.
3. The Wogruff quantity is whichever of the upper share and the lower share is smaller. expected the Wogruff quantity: 0.60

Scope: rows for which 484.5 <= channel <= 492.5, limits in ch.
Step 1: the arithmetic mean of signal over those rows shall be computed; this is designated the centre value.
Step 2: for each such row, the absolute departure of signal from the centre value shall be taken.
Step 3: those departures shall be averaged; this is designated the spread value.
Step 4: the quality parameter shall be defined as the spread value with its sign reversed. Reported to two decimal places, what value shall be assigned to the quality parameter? -0.46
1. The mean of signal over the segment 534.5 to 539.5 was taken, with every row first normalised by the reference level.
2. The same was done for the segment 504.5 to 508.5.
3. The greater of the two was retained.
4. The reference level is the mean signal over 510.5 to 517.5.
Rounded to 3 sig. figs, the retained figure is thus 1.10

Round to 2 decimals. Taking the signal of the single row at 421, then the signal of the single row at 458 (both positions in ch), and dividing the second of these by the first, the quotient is 0.75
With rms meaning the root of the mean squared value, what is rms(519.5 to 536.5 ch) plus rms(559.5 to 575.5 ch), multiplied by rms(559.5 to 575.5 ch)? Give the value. 187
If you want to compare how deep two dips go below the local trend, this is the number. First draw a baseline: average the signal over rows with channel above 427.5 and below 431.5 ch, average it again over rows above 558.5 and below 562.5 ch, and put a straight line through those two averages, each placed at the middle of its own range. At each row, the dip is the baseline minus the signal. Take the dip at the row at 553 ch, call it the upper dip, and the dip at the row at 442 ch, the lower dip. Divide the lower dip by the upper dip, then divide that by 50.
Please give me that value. -0.34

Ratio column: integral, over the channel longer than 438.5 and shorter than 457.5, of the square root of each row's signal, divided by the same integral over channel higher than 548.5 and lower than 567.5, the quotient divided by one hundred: 0.0100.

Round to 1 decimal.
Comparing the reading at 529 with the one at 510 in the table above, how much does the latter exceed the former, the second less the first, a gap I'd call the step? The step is -1.9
